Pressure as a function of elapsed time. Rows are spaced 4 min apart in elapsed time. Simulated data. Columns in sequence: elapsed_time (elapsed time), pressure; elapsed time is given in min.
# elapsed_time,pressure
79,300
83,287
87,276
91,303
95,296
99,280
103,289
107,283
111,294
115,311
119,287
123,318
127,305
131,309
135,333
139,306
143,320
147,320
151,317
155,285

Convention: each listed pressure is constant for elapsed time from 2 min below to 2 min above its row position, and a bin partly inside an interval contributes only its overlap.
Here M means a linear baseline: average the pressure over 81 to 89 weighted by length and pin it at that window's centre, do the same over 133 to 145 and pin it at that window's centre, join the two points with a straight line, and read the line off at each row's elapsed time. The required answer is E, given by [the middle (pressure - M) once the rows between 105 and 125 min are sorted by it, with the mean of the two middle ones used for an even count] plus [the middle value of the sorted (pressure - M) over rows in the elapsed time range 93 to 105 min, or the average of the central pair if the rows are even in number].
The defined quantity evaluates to -11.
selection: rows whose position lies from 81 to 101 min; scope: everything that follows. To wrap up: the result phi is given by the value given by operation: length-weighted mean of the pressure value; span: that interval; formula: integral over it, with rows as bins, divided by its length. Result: 288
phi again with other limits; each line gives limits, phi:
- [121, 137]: 316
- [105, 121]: 294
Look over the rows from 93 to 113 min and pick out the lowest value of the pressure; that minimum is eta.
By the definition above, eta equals 280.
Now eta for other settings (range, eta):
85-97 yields 276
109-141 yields 287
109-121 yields 287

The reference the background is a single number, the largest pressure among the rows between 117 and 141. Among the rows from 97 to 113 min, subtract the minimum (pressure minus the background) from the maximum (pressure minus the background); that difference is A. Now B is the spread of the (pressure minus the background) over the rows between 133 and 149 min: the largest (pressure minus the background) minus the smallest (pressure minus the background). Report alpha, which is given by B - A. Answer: 13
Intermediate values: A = 14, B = 27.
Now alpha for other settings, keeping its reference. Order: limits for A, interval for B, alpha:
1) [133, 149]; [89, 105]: -4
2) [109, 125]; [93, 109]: -15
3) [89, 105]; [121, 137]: 5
